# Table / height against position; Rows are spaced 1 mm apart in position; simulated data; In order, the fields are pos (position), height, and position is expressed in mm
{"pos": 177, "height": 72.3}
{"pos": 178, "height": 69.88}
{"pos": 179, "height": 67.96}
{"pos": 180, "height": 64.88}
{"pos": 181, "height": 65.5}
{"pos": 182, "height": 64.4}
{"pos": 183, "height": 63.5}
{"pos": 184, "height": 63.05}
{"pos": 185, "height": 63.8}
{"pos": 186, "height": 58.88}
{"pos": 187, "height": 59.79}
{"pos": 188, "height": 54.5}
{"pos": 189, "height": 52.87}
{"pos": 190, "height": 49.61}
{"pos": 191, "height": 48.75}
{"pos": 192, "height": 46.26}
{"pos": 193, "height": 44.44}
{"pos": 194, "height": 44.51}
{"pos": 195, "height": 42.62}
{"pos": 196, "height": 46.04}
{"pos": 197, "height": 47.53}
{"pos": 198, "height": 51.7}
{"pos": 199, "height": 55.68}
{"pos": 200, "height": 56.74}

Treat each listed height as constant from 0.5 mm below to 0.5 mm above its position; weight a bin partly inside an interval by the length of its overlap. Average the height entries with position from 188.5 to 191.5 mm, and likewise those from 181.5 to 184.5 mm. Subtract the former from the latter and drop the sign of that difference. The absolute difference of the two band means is 13.2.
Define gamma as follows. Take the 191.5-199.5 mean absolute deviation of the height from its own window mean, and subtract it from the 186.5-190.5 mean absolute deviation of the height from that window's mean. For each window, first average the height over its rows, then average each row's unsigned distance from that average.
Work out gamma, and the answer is -0.26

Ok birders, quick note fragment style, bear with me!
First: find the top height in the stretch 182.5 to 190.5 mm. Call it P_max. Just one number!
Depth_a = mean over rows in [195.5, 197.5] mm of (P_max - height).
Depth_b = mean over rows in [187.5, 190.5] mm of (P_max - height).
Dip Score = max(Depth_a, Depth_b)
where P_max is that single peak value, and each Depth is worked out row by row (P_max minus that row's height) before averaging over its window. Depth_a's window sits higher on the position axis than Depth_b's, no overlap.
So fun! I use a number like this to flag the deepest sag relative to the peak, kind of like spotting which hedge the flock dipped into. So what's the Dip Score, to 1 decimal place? 17.0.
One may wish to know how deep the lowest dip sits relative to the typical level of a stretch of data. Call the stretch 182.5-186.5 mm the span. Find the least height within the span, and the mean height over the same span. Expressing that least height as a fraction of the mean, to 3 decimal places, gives 0.945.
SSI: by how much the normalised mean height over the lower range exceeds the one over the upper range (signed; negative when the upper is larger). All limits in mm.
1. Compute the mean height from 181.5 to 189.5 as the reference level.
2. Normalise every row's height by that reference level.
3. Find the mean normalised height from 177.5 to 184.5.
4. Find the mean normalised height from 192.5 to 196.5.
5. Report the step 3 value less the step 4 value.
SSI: 0.35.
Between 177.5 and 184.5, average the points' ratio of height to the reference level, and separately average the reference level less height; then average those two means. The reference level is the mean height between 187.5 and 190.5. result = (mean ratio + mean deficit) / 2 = -6.0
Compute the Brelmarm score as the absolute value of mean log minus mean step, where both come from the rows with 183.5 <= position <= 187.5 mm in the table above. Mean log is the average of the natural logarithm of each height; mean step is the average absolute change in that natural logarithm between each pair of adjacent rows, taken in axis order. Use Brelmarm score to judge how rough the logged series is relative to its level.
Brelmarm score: 4.08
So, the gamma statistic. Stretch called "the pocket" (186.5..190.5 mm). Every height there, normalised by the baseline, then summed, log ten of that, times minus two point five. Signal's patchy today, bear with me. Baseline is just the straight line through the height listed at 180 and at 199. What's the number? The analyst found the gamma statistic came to -1.38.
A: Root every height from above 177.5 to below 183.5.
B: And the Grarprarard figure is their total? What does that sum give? 48.7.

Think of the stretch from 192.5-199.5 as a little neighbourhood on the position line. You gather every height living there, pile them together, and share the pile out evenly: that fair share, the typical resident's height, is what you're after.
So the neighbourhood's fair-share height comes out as 48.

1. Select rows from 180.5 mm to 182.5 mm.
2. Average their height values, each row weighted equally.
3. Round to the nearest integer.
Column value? 65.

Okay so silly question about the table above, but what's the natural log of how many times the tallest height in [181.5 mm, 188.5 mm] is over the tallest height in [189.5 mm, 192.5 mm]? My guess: 0.261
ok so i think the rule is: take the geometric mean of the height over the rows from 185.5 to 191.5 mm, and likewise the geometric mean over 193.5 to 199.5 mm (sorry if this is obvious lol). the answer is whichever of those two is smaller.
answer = 47.8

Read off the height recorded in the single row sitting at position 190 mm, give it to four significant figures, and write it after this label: 49.61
